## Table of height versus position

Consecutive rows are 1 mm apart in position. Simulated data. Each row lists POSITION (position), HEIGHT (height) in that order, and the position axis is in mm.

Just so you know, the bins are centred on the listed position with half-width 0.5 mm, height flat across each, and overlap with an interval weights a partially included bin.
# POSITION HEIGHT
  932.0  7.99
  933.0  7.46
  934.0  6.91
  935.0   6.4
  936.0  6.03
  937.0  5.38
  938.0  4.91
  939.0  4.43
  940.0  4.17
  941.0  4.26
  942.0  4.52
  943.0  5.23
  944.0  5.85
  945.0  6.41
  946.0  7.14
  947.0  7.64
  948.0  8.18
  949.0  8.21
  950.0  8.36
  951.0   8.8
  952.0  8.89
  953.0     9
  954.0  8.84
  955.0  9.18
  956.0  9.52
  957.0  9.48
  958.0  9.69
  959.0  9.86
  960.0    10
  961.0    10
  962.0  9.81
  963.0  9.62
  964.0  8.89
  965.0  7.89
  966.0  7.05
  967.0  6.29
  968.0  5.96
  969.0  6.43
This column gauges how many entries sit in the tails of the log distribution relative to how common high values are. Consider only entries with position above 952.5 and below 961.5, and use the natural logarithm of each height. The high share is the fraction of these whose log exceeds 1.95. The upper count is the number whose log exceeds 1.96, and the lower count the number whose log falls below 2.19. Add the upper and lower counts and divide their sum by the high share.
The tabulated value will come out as 10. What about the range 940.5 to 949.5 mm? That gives 29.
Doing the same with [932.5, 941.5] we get 90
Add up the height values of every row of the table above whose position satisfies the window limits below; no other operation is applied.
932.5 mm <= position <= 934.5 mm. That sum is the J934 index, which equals 14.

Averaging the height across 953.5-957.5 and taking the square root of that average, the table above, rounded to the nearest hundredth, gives 3.04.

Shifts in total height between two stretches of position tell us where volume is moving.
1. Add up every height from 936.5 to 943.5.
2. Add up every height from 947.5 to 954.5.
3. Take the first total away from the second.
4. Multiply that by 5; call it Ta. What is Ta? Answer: 137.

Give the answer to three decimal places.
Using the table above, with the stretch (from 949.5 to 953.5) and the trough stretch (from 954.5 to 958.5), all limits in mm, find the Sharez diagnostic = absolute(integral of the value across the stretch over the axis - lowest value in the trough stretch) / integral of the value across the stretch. 0.738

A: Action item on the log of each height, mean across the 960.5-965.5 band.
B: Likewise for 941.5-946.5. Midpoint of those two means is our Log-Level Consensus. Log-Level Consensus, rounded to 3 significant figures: 0.862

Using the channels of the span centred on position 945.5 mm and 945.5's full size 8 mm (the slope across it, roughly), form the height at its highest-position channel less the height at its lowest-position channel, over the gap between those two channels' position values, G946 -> 0.53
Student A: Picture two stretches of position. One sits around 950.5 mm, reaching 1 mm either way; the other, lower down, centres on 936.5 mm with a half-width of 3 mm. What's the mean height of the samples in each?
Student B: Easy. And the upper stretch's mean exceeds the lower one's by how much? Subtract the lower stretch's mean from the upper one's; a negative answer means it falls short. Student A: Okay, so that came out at 3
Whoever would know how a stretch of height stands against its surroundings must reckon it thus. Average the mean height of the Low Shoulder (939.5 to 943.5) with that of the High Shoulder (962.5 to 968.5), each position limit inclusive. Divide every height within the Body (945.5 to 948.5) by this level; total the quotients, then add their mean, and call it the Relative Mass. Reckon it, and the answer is 5.03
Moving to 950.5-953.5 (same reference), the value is 5.85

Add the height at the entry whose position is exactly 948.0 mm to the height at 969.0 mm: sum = 14.6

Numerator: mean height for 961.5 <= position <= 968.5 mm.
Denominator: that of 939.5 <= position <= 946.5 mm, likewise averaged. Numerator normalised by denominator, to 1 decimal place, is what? 1.5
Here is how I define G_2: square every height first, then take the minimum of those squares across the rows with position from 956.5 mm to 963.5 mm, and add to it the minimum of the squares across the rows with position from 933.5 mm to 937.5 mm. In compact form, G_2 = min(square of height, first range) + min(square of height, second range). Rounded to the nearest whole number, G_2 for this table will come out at 119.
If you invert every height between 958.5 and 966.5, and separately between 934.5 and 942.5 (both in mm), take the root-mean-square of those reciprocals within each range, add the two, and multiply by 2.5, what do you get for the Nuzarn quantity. 0.796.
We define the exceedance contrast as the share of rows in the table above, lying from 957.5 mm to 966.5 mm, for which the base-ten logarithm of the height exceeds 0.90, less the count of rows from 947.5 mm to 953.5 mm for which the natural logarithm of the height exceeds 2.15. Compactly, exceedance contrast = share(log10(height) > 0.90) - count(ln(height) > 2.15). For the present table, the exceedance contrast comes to -2.2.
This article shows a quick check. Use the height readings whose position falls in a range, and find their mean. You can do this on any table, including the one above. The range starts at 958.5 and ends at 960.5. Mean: 9.9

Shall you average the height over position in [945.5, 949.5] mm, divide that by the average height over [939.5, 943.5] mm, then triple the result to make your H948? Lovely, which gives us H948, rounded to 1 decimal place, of 5.1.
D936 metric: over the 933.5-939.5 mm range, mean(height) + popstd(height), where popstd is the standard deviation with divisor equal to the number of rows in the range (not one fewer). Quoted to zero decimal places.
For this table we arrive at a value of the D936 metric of 7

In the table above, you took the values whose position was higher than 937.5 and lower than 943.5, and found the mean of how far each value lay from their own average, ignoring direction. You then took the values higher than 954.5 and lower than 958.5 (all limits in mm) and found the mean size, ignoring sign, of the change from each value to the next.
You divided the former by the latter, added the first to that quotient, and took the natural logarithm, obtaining 0.67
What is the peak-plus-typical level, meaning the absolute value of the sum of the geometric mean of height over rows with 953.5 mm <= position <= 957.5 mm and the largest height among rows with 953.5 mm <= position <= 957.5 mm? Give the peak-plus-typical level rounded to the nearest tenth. 18.8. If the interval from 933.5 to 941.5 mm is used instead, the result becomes 12.1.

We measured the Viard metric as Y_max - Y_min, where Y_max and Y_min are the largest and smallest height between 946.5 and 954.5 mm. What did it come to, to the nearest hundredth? 1.36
